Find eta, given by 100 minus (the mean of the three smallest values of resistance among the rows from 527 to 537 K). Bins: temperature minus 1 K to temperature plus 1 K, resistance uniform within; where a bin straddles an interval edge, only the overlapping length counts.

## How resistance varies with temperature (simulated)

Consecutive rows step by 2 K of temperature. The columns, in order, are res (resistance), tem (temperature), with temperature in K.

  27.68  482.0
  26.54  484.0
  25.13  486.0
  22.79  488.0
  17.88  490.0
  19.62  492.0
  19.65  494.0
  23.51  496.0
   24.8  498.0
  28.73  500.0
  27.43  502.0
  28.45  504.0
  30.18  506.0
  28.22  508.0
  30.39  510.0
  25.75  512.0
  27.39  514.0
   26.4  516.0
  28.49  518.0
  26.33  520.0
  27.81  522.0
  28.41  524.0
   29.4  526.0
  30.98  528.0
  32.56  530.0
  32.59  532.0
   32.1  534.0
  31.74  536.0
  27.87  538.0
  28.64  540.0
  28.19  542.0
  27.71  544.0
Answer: 68.4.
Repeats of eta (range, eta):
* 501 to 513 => 72.9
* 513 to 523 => 73.3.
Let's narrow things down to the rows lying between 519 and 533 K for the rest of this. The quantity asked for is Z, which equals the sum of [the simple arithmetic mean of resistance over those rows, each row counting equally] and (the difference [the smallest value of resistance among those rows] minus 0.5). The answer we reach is 56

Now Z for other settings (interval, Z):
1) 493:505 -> 45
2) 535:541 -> 57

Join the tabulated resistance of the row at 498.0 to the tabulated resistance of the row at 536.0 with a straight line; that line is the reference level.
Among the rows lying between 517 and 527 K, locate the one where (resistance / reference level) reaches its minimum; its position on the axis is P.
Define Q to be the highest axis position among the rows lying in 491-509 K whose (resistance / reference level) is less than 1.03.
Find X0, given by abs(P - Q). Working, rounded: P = 520.0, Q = 498.0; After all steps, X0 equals 22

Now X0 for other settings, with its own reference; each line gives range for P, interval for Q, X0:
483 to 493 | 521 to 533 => 38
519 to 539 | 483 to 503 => 40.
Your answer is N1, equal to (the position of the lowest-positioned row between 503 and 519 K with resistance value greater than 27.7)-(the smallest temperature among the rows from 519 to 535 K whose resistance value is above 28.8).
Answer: -22 K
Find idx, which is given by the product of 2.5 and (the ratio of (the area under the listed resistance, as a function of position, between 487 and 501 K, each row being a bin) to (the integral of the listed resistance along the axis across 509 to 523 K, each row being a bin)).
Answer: 2.0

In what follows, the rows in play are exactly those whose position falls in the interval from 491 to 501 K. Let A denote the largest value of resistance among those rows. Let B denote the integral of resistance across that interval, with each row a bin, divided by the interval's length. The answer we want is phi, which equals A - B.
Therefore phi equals 5.5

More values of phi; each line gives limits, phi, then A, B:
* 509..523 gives 2.9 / 30.39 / 27.5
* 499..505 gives 0.5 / 28.73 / 28.2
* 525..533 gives 1.2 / 32.59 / 31.4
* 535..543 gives 2.6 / 31.74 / 29.1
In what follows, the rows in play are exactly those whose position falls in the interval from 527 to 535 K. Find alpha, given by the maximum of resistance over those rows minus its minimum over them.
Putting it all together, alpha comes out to 1.6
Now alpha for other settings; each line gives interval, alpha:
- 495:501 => 5.2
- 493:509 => 10.5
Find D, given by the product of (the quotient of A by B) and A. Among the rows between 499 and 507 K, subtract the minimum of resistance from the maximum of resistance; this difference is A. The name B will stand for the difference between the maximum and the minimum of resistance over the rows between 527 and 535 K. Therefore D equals 5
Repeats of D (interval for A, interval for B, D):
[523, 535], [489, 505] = 2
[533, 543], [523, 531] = 4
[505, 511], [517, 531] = 1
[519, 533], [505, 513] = 8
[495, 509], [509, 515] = 10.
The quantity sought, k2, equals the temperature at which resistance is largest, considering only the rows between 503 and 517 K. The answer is 510.0 K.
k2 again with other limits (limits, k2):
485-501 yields 500.0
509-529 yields 528.0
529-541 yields 532.0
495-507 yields 506.0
